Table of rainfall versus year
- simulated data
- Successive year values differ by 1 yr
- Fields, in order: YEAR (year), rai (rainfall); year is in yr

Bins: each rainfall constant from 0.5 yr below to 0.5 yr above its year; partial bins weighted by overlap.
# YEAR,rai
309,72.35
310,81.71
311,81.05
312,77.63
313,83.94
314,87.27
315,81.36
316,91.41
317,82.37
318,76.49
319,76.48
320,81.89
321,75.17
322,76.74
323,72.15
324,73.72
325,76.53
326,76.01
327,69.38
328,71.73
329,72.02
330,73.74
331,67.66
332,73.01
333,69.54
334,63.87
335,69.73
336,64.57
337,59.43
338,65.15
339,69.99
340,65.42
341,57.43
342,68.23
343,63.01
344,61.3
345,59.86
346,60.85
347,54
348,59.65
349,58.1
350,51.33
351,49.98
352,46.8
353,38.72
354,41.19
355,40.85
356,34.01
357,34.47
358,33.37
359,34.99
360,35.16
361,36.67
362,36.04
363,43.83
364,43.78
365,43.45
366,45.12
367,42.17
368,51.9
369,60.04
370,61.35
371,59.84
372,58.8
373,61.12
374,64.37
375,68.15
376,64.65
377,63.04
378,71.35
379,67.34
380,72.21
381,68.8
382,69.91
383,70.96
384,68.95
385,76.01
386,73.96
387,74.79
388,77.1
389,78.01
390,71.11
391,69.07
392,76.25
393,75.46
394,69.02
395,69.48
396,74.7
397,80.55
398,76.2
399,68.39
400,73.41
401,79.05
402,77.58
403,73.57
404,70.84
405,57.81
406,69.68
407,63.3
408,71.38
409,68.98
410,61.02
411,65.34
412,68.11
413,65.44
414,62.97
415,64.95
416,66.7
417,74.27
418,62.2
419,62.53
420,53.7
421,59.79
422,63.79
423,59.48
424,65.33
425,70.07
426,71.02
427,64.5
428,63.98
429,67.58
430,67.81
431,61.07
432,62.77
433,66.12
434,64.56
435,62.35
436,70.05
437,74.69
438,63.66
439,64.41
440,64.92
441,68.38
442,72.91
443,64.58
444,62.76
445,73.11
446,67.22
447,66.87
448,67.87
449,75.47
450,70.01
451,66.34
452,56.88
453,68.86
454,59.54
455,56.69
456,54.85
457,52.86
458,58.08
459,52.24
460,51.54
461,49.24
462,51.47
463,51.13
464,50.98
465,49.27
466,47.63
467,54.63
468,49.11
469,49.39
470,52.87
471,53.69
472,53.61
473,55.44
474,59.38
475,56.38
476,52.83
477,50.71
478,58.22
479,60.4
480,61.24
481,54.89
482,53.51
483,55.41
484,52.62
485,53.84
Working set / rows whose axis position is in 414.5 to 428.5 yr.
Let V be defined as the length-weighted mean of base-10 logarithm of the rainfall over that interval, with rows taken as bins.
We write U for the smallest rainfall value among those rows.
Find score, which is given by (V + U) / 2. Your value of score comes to 28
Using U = 53.7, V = 1.81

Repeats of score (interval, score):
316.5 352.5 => 24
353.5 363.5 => 17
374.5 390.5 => 32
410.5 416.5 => 32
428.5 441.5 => 31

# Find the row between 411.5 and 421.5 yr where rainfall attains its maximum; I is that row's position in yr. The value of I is 417 yr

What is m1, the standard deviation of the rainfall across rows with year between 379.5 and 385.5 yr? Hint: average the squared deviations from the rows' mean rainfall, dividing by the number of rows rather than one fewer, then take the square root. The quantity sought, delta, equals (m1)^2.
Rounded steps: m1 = 2.5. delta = 6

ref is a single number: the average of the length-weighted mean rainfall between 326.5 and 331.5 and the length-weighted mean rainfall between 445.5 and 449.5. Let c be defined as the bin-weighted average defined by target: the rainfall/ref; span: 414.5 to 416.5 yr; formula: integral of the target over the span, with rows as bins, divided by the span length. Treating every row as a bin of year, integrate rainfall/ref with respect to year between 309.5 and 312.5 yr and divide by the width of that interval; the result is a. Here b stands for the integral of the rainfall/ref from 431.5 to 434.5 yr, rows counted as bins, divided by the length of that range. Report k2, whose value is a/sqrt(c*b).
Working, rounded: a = 1.1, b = 0.9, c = 0.939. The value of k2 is 1.2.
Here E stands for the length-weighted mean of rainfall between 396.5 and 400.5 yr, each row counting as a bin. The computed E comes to 75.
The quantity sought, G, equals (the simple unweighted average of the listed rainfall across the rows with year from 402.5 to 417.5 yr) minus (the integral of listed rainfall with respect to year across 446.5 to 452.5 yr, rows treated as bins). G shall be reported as -336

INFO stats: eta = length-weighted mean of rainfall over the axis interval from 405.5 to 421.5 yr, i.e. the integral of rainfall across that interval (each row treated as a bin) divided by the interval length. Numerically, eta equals 65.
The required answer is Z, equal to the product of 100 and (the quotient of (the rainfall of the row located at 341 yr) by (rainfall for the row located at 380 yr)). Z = 80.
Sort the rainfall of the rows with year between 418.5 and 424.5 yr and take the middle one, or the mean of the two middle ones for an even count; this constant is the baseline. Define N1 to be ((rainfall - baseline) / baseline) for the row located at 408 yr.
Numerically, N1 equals 0.17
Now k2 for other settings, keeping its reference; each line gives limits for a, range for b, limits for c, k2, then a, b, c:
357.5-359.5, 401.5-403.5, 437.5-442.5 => 0.5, 0.5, 1.1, 0.953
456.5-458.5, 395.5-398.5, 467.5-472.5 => 0.9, 0.8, 1.1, 0.738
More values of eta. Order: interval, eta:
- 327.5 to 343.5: 67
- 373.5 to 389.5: 71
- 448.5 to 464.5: 58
